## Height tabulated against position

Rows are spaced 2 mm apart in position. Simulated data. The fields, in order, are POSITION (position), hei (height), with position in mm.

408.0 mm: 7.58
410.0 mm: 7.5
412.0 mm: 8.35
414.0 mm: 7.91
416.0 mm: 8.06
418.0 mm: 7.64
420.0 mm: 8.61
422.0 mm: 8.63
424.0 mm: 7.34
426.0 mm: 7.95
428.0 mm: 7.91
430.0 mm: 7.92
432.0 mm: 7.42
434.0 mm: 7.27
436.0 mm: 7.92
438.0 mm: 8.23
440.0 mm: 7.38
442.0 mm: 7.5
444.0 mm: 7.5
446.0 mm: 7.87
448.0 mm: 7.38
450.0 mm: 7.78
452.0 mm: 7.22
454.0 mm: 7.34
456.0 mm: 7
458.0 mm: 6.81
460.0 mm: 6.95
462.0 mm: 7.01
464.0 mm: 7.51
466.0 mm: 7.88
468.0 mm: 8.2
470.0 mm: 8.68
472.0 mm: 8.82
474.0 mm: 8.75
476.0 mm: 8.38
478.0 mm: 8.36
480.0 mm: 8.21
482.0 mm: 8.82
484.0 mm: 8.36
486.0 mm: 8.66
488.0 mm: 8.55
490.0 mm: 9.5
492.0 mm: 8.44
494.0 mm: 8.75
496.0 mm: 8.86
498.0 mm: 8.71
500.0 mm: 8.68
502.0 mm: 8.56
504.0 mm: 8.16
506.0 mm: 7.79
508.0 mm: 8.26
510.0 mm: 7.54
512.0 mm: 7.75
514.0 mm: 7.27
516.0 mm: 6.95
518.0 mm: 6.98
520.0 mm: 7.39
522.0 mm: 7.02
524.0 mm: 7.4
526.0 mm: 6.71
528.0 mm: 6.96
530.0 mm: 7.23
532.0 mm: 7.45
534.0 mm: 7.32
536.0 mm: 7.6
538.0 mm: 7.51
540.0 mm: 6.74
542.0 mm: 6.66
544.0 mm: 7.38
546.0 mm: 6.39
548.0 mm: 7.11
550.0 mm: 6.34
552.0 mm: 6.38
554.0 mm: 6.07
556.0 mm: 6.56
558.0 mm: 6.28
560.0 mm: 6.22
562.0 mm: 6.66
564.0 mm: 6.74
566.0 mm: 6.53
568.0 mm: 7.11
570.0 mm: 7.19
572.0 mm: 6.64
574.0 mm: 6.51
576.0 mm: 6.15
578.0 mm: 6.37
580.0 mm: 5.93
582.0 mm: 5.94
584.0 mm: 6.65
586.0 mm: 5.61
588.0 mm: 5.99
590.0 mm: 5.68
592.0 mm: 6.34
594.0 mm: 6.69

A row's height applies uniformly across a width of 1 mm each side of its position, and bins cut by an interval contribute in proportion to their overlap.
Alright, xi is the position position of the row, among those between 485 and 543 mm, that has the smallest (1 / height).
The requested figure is 490.0 mm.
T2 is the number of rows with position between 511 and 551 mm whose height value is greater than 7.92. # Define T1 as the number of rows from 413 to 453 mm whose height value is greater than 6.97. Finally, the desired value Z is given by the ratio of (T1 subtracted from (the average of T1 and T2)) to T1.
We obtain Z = -0.50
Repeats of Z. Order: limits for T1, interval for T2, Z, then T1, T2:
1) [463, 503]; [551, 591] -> -0.50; 20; 0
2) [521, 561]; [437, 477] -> -0.17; 9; 6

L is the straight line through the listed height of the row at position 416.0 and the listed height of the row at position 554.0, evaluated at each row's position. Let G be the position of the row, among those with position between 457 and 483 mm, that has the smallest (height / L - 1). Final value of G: 458.0 mm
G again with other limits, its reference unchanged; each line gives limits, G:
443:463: 458.0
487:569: 554.0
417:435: 424.0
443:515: 458.0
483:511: 510.0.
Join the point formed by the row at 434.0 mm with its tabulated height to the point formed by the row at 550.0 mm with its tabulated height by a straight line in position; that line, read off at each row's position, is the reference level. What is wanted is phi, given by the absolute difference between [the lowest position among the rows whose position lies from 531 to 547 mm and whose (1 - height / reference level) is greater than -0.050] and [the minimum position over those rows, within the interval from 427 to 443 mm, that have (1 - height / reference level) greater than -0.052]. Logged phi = 108 mm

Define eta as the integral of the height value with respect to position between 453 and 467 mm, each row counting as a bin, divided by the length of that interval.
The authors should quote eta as 7.2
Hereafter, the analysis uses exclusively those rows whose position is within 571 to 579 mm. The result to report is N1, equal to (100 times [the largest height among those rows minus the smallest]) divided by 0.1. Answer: 490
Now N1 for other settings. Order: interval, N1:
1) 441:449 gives 490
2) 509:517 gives 800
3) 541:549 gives 990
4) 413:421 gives 970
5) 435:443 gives 850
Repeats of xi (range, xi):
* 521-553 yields 536.0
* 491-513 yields 496.0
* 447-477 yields 472.0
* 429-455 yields 438.0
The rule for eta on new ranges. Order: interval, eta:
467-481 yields 8.5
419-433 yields 8.0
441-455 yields 7.5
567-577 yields 6.7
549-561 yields 6.3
